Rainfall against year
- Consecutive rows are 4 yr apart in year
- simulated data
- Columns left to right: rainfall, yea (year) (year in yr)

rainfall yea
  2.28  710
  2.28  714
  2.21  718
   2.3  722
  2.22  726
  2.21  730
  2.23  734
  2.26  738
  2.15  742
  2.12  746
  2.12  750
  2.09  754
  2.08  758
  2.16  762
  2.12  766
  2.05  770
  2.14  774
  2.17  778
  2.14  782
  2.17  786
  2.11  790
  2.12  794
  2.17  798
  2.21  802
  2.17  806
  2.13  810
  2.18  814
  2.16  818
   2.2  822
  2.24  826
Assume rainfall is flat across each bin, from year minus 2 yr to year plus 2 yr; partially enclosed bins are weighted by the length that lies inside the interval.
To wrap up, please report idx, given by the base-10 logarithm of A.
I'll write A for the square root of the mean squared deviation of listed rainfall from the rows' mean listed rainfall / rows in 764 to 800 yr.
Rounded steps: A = 0.0364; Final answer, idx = -1.44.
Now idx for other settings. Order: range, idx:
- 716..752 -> -1.24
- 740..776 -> -1.48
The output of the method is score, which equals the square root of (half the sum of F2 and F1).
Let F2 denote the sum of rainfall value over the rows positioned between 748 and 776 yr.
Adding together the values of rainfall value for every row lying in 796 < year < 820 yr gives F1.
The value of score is 3.73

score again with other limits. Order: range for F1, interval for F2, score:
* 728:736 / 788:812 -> 2.95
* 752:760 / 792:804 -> 2.31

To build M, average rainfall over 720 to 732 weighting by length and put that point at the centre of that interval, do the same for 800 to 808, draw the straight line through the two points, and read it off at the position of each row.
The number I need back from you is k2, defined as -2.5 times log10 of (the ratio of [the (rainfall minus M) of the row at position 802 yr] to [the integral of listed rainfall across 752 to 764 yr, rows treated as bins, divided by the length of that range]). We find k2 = 5.14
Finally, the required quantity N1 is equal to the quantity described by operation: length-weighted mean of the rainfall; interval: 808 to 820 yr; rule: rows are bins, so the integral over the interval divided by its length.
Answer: 2.16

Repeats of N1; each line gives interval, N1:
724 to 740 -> 2.23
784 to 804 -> 2.16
